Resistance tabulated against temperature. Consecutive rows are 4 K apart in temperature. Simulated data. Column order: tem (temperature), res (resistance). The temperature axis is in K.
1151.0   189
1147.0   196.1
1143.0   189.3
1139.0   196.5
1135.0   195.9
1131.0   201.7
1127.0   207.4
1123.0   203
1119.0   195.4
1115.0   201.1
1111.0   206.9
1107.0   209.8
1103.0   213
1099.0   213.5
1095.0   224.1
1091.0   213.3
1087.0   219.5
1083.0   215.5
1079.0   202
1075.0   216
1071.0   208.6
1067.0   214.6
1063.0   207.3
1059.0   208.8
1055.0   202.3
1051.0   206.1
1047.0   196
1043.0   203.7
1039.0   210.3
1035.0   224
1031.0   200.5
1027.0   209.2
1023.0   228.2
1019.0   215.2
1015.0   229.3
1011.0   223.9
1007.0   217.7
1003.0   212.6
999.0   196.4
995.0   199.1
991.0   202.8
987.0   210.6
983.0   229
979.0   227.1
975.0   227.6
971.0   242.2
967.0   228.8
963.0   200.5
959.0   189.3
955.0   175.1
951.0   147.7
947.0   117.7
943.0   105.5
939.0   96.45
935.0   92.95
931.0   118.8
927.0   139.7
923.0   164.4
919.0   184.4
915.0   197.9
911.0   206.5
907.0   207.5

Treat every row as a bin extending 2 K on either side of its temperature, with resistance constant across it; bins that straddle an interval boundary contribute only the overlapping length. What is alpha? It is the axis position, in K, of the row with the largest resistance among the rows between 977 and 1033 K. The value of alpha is 1015.0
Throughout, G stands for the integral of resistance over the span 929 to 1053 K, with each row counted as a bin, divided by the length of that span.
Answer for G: 193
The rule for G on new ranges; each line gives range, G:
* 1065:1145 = 207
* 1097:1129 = 206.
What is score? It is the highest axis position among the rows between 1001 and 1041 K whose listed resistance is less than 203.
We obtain 1031.0 K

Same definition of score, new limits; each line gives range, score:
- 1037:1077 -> 1055.0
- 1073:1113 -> 1079.0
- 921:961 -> 959.0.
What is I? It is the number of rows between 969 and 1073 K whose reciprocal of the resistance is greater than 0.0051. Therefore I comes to 1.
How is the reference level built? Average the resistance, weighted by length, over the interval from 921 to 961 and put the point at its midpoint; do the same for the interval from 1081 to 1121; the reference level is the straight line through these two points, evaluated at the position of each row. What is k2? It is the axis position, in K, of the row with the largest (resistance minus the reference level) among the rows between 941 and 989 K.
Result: 971.0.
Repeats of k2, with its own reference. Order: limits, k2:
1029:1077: 1035.0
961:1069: 971.0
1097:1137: 1099.0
